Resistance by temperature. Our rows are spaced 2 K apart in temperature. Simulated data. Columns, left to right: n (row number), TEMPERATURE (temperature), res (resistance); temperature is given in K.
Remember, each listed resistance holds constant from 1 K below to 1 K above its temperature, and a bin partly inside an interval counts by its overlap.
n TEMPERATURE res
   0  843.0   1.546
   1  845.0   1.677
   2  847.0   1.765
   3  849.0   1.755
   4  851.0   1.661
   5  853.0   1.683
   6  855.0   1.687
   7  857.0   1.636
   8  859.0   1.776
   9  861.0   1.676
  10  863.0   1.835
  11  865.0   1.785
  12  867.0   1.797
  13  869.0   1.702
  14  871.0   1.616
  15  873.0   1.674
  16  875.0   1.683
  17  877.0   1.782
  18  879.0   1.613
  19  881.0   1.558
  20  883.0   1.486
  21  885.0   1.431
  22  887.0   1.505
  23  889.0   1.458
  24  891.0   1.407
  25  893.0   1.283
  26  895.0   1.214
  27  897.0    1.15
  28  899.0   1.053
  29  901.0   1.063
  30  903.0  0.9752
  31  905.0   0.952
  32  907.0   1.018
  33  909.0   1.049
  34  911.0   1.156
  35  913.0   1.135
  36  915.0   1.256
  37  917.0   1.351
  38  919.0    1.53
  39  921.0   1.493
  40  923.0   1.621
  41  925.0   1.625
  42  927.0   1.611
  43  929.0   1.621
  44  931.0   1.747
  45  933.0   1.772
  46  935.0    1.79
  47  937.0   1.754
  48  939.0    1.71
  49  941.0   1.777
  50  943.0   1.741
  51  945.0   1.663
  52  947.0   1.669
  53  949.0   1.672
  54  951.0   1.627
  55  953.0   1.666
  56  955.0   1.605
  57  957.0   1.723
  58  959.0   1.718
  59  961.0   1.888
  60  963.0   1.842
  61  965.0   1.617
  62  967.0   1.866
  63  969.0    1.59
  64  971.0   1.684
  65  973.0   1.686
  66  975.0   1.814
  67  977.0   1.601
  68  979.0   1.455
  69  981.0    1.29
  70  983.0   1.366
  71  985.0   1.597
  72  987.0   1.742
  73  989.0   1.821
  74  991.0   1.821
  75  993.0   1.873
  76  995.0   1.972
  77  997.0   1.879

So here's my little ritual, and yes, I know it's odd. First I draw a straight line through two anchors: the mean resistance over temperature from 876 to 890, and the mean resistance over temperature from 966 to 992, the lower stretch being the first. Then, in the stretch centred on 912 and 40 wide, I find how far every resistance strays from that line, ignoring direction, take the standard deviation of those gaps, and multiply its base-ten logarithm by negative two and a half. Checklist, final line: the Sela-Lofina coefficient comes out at 1.7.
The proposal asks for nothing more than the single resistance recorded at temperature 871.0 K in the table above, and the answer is 1.616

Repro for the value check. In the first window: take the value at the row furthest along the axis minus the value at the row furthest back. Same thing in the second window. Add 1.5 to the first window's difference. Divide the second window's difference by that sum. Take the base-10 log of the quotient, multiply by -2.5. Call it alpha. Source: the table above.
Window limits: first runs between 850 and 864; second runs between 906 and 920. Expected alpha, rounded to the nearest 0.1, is 1.3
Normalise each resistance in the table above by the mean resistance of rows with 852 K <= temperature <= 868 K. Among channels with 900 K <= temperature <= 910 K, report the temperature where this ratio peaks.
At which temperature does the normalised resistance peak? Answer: 901.0 K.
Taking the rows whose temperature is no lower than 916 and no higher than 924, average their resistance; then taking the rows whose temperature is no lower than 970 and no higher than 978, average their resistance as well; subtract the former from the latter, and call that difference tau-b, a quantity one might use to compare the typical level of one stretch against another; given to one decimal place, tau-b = 0.2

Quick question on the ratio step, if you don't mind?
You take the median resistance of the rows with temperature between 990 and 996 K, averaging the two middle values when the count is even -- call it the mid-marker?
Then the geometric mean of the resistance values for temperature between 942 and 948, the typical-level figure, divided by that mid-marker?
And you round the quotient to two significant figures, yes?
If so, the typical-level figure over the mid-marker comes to 0.90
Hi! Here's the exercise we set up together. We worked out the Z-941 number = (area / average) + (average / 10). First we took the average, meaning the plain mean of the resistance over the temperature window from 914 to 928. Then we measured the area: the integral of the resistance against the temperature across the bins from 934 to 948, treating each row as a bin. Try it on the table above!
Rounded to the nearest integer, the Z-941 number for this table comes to 16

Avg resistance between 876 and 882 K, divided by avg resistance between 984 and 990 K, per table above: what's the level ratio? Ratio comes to 0.96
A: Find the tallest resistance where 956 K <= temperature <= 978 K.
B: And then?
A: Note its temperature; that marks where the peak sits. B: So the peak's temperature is 961.0 K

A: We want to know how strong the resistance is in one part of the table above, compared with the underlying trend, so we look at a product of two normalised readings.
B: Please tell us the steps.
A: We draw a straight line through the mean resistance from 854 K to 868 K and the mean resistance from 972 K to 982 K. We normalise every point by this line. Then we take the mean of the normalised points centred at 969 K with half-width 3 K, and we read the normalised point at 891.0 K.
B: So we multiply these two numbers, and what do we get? 0.9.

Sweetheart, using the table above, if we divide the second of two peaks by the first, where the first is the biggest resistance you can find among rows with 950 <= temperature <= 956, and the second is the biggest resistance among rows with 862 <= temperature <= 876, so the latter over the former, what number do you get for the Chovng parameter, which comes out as 1.1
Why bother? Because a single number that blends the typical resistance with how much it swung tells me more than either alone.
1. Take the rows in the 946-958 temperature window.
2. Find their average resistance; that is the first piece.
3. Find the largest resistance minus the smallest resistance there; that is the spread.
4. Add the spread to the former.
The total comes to 1.78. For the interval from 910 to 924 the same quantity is 1.85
